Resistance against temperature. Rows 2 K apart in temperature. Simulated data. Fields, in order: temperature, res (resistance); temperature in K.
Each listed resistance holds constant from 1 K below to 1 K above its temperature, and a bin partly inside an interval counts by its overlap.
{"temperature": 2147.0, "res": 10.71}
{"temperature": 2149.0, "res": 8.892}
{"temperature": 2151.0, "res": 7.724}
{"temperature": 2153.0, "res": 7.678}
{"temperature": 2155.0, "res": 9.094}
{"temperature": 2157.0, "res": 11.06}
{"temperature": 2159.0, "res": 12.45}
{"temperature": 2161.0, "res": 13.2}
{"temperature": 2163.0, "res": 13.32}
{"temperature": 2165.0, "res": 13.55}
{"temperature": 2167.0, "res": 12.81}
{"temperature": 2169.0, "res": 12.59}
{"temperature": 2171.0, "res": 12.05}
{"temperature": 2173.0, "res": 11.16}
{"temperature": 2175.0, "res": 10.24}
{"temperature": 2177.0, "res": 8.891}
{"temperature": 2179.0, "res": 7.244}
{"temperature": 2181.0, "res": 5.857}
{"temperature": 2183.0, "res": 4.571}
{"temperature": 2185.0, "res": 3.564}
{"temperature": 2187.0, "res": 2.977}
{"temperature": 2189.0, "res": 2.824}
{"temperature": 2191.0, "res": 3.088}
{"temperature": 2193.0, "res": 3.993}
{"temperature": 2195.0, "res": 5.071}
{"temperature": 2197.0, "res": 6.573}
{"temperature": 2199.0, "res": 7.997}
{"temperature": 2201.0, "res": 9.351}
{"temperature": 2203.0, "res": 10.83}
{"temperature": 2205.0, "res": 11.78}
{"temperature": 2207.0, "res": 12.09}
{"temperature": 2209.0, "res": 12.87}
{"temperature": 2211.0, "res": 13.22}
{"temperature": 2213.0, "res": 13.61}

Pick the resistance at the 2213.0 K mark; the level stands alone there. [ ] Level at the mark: 13.61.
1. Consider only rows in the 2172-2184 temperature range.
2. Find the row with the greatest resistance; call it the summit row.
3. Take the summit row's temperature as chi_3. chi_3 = 2173.0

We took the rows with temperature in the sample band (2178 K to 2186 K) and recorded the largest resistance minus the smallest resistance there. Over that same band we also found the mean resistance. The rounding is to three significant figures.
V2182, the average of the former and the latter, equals 4.49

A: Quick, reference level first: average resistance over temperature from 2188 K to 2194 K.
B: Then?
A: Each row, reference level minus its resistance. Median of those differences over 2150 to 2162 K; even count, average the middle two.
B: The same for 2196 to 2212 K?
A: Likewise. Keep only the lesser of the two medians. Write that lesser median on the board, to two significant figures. -8.0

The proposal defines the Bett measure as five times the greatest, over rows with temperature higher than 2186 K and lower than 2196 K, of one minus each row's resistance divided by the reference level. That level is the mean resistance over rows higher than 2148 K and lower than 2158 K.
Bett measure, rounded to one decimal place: 3.4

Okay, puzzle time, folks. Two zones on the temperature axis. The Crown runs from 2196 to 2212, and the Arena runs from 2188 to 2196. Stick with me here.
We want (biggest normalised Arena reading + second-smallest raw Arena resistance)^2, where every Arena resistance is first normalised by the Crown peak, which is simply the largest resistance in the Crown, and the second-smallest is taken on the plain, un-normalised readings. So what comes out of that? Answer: 12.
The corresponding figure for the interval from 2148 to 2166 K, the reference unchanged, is 77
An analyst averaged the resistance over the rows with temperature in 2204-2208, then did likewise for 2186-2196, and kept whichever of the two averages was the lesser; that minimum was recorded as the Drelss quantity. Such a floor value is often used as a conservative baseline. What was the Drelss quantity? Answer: 3.6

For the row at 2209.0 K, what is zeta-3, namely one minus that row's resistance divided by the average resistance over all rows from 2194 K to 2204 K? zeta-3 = -0.62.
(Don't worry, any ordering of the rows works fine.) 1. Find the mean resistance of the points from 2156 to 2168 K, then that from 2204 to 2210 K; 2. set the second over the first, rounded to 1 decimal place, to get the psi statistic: 1.0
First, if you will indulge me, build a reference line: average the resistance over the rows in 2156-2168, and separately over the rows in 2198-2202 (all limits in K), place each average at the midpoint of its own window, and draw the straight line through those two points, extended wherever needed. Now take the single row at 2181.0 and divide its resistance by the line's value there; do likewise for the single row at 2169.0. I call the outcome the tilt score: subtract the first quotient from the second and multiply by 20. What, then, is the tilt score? 10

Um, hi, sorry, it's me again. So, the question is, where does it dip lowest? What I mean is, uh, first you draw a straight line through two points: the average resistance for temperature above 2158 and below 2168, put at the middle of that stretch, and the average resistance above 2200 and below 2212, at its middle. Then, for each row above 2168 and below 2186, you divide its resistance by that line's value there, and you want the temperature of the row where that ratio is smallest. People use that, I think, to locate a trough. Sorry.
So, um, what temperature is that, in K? 2185.0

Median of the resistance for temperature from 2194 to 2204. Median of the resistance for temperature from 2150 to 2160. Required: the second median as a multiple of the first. 1.1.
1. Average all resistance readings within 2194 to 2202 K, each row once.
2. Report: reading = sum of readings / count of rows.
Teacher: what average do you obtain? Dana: 7.2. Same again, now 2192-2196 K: 4.5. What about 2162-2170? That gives 13.1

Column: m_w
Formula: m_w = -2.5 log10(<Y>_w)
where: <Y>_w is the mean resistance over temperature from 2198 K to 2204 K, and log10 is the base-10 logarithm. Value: -2.43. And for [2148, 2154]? -2.27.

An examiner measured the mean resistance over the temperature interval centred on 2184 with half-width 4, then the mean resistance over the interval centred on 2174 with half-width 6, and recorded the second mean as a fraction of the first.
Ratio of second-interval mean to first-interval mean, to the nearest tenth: 2.4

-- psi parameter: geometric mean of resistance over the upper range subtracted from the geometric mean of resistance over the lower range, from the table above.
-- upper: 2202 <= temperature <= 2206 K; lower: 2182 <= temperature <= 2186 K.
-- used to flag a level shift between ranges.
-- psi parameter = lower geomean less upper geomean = -7.3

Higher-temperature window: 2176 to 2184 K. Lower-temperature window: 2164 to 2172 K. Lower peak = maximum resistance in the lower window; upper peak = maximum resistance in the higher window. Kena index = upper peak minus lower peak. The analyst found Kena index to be -4.7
